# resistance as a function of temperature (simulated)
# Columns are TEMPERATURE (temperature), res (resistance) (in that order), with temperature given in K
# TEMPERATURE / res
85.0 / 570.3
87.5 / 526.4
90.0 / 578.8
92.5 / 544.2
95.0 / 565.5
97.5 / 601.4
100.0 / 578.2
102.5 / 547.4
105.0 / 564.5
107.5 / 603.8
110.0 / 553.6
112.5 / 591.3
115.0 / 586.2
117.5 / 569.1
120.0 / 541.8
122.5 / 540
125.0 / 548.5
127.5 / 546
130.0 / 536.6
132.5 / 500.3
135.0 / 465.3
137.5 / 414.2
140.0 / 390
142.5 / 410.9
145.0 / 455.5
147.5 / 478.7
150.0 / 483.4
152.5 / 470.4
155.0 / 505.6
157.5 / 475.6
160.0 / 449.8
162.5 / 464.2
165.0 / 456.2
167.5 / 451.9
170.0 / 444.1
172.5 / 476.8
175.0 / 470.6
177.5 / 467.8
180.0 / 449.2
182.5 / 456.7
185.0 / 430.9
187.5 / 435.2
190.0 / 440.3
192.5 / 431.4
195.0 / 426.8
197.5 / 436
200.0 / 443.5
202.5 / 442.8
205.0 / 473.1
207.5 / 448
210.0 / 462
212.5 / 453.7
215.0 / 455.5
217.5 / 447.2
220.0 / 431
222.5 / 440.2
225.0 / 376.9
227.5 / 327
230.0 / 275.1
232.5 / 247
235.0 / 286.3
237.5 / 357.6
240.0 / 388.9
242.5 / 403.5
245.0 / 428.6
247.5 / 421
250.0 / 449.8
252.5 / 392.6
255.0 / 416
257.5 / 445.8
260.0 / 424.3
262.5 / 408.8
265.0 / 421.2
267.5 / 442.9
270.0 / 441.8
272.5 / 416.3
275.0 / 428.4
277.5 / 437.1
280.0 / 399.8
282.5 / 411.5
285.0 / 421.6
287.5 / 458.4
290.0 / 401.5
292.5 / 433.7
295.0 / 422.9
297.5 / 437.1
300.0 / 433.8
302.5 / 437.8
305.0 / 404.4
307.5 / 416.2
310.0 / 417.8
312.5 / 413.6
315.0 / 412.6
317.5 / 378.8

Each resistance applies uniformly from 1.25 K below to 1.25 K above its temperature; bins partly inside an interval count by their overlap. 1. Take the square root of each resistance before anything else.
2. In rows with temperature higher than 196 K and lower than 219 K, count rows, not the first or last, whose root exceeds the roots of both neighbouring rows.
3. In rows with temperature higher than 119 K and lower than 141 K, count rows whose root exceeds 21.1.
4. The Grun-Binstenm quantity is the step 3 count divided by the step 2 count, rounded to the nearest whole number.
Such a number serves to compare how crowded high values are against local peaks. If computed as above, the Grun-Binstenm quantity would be 2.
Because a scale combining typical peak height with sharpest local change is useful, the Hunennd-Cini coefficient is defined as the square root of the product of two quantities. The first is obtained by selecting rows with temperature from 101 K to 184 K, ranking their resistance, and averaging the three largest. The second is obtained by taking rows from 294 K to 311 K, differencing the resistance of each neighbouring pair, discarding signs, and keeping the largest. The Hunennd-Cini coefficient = 141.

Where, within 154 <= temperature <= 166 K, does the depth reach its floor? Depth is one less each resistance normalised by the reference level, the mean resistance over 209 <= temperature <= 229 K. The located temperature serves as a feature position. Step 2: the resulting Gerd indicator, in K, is 155.0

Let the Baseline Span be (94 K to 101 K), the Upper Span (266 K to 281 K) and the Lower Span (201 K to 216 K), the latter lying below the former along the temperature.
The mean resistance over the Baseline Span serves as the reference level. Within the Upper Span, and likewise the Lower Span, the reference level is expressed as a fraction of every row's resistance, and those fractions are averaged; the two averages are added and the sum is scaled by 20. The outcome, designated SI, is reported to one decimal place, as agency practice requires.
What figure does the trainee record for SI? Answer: 52.8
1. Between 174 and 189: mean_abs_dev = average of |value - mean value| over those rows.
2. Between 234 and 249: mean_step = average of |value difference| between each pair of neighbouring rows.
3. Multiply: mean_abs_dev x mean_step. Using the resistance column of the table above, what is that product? 399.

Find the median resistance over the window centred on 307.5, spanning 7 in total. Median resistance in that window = 416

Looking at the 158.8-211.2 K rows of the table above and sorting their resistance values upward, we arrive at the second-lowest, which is 430.9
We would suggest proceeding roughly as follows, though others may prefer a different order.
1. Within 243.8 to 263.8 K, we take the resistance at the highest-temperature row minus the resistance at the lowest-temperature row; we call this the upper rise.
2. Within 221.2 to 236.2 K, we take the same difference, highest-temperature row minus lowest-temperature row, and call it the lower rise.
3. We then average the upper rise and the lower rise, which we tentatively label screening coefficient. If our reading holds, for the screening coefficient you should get -87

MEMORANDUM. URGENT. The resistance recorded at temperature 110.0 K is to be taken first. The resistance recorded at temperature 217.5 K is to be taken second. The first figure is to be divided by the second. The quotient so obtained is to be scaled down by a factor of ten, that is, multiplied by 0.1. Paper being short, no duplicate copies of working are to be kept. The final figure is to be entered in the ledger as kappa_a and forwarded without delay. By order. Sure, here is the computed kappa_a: 0.124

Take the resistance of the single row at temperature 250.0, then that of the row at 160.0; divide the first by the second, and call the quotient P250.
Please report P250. 1.00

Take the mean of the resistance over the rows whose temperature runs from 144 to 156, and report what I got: 479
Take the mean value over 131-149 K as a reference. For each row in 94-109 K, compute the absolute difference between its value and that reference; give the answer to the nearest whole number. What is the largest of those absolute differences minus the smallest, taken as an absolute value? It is 56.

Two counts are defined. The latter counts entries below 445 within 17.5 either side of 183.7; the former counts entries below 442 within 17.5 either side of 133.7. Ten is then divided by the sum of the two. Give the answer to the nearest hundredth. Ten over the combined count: 0.91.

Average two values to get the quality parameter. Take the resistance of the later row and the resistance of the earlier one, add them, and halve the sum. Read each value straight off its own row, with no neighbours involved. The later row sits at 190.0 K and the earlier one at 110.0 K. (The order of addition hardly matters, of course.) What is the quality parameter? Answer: 497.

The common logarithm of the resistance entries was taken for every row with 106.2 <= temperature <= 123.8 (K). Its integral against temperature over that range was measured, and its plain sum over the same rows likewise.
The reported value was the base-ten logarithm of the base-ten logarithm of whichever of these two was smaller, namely 0.1090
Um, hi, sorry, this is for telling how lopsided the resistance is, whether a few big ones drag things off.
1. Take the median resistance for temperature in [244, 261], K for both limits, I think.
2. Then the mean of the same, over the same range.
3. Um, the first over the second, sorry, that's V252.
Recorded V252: 1.00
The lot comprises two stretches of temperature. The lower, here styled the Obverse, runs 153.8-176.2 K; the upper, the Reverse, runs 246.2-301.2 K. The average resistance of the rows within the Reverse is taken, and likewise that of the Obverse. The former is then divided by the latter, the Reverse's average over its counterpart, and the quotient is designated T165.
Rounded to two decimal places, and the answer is 0.91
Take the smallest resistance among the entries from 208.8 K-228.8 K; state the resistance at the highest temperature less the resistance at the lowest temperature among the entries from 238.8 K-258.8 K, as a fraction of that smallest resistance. 0.17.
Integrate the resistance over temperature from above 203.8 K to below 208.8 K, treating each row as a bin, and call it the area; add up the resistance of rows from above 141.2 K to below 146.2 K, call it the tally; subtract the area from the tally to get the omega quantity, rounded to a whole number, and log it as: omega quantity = -1436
